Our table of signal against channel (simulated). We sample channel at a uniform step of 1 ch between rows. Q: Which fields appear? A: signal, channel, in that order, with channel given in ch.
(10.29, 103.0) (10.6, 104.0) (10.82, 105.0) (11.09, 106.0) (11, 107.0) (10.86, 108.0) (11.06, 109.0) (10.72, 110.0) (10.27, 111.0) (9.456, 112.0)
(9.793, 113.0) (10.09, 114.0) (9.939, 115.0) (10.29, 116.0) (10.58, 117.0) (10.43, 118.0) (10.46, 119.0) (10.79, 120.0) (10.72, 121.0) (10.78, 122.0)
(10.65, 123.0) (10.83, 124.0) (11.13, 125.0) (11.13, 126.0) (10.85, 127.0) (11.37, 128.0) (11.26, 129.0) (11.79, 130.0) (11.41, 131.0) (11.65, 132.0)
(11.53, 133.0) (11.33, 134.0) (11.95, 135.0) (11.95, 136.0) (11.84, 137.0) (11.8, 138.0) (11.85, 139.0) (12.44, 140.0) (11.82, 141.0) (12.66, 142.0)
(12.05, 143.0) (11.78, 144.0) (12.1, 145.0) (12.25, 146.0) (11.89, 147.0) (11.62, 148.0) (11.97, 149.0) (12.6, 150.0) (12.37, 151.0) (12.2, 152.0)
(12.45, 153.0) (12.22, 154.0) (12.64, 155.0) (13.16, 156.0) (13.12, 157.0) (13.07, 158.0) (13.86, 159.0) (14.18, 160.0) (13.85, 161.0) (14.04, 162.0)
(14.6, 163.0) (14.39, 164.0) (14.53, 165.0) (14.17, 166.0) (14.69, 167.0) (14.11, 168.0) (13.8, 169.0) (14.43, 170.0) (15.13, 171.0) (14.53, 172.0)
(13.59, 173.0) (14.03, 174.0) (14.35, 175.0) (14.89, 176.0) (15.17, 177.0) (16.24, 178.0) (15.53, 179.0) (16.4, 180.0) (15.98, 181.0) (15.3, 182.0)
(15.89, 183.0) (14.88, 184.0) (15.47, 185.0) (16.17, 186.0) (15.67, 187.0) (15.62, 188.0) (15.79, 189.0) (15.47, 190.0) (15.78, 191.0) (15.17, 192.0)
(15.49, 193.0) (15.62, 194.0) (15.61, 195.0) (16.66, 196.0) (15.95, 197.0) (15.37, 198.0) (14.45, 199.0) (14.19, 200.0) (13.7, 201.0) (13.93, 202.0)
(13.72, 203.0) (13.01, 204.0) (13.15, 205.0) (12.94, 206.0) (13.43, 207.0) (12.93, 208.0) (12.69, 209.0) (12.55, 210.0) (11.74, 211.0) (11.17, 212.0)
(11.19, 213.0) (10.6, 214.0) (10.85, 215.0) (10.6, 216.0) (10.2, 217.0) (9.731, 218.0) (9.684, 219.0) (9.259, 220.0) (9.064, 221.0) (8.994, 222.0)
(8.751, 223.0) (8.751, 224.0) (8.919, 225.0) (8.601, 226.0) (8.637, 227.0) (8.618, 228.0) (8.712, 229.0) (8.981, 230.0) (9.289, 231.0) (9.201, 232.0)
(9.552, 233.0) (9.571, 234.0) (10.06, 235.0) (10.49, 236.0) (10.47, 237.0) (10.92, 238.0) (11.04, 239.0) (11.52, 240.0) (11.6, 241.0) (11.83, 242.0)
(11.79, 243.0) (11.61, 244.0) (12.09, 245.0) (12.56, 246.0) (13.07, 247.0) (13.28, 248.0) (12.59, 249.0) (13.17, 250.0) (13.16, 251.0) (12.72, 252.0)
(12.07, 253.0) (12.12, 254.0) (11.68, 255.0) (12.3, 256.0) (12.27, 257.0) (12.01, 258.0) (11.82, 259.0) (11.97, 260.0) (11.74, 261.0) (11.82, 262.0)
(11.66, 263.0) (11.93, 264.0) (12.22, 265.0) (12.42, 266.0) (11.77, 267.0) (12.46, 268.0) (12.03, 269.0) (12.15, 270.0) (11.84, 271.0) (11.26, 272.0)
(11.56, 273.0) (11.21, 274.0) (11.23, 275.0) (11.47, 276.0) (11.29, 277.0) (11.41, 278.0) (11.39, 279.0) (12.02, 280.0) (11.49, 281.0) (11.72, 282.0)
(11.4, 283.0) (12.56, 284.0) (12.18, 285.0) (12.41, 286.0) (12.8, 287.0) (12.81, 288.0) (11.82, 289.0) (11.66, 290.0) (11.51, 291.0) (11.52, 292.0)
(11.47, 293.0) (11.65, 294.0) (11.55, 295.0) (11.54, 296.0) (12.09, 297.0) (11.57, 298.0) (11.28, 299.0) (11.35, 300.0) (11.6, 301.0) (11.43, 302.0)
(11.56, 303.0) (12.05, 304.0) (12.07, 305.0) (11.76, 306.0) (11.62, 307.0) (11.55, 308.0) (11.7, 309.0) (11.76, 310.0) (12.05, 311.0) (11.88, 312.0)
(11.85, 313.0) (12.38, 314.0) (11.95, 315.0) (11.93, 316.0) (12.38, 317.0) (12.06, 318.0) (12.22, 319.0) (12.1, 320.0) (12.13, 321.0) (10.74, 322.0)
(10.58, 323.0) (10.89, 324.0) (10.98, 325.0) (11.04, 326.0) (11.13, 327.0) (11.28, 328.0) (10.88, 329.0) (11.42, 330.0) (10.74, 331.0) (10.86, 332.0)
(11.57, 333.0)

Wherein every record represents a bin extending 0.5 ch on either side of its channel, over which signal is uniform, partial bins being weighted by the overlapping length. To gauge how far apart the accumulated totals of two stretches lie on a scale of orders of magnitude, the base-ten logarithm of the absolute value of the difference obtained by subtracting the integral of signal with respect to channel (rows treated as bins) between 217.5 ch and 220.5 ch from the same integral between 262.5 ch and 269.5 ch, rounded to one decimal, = 1.7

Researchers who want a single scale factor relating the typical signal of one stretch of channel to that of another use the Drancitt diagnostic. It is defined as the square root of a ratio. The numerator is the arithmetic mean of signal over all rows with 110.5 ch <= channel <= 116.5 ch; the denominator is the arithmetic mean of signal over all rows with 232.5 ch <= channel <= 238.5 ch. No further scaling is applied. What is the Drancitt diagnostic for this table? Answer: 0.99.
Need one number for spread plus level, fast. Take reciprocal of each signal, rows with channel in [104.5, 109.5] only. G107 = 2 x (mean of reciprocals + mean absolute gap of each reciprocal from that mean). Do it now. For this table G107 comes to 0.184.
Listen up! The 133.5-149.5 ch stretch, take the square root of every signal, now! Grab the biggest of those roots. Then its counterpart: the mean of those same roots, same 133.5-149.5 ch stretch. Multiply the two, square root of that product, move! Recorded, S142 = 3.51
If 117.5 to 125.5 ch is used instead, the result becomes 3.31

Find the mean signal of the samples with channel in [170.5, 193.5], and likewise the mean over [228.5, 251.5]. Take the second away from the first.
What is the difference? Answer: 4.2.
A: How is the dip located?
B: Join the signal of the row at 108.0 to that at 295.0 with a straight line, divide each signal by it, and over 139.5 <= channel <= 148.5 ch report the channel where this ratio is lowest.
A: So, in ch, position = 148.0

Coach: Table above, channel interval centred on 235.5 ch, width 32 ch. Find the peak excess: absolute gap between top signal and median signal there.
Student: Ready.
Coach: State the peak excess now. 3.0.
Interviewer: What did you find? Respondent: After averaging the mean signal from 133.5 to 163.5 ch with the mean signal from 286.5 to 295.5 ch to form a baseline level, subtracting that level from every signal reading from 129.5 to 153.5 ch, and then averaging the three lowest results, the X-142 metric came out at -0.77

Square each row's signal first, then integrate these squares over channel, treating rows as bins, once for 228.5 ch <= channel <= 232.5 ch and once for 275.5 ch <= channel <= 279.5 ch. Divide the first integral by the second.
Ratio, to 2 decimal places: 0.63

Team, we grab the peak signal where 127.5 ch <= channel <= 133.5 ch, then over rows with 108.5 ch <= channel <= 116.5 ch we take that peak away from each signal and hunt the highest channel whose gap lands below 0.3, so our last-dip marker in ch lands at 116.0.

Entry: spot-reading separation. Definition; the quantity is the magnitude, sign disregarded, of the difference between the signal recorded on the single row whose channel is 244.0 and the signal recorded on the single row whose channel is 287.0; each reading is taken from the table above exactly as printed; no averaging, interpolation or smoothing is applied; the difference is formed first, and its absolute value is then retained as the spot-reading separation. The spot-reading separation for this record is 1.19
